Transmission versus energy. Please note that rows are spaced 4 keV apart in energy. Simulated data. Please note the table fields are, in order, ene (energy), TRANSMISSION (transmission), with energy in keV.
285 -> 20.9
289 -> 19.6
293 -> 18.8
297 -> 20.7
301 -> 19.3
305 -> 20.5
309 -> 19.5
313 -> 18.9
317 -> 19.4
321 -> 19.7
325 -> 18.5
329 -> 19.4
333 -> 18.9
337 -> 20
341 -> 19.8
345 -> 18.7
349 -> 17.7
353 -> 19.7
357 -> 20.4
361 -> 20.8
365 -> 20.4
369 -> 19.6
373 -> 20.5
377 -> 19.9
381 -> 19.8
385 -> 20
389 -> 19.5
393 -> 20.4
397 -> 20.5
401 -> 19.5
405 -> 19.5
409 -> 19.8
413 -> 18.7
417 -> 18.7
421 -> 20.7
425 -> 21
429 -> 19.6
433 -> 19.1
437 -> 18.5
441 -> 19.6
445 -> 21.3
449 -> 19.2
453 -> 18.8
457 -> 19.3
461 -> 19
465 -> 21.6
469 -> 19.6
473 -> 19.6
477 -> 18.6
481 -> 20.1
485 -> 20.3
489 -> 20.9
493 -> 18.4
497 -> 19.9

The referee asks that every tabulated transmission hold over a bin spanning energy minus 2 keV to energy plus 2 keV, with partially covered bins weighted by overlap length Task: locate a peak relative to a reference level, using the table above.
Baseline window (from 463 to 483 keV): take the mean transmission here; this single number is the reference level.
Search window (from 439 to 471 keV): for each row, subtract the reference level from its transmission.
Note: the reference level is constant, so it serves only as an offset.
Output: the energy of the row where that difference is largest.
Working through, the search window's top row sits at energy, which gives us 465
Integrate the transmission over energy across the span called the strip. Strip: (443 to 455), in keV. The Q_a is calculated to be 237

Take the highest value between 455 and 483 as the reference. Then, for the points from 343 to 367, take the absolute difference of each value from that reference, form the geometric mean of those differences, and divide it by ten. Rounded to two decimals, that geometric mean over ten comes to 0.17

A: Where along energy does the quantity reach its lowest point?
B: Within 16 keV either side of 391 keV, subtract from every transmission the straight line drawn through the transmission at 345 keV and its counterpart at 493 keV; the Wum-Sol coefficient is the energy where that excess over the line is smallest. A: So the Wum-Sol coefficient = 389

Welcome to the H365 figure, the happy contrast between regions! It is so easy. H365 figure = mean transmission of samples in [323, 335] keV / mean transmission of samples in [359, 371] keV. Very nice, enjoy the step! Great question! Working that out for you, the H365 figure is 0.934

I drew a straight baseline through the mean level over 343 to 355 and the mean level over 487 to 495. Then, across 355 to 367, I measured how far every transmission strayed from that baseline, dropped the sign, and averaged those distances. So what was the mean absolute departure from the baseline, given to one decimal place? 1.8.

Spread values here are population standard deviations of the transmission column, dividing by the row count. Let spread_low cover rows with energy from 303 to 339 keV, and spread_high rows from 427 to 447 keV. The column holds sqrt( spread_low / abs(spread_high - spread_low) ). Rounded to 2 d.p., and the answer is 1.27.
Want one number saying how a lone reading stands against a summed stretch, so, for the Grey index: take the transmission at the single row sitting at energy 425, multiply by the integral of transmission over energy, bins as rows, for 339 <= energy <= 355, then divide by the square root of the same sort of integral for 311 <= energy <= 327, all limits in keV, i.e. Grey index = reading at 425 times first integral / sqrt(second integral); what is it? 364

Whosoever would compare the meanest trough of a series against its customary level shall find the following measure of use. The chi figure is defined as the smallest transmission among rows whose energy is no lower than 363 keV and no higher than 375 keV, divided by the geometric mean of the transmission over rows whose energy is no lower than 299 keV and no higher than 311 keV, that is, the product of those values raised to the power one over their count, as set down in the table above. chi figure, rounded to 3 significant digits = 0.992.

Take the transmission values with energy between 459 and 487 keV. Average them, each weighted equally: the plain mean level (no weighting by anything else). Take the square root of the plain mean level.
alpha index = 4.45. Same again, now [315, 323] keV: 4.42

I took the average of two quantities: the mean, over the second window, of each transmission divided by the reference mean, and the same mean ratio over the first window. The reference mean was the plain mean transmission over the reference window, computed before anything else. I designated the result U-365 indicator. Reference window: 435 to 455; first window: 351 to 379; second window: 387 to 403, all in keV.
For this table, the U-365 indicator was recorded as 1.031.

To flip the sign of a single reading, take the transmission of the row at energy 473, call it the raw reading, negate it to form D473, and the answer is -19.6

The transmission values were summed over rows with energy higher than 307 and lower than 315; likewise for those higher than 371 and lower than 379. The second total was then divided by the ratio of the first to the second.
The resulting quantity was 42.5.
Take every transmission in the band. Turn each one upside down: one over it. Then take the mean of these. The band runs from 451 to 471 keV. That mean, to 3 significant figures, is 0.0510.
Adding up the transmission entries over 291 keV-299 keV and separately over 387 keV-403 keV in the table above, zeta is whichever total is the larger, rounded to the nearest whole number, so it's 80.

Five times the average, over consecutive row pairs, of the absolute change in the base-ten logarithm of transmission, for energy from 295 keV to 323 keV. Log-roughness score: 0.092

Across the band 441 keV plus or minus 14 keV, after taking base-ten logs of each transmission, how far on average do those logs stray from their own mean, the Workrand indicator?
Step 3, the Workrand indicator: 0.014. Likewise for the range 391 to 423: 0.014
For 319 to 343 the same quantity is 0.010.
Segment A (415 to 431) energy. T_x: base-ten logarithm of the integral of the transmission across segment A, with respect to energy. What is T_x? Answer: 2.51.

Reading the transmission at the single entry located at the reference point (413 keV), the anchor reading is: 18.7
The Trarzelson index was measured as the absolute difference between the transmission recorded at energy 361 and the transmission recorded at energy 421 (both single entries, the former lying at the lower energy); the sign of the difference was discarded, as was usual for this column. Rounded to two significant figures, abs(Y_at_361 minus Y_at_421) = 0.10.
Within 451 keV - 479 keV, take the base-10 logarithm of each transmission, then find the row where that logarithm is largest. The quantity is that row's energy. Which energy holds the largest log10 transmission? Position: 465 keV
